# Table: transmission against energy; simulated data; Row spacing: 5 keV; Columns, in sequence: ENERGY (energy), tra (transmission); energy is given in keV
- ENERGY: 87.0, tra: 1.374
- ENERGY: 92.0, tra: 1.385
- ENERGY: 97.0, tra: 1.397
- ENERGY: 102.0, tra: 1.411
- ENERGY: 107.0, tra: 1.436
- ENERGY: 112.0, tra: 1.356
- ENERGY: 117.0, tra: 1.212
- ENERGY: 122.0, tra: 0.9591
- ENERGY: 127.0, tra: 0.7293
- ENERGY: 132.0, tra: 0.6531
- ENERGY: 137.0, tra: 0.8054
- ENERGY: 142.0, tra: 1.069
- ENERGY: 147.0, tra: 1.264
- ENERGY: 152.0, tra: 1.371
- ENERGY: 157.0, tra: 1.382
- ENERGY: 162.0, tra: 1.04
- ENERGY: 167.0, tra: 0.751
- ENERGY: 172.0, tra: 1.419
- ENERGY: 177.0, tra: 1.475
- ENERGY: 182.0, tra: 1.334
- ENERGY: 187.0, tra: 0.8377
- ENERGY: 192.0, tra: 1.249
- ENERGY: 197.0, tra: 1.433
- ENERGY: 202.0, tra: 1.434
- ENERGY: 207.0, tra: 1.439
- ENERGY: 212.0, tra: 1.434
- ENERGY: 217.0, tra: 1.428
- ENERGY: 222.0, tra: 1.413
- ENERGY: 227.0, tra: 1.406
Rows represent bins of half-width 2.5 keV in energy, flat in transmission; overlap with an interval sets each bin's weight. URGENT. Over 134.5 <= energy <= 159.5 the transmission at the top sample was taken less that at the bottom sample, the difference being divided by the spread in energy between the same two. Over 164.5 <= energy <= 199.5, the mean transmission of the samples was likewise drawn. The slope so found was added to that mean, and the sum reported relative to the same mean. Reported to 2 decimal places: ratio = 1.02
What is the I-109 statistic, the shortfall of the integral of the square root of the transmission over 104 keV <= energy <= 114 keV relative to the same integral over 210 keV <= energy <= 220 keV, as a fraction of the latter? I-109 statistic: 0.01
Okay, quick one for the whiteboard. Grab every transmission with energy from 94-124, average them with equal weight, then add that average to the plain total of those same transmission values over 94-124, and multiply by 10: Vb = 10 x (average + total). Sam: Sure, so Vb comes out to 91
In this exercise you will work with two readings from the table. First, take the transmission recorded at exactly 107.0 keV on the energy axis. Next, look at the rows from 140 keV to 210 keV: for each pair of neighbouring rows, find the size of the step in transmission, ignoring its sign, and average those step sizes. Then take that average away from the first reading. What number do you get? 1.21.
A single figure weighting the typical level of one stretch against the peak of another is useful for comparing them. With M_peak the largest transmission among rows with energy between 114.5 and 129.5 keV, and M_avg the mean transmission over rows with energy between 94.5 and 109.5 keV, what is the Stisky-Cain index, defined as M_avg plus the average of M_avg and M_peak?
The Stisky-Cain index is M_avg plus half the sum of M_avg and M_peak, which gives 2.7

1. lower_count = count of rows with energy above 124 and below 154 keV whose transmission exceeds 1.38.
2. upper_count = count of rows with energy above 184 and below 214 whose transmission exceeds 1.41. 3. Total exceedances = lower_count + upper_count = 4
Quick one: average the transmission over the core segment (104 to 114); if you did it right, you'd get 1.40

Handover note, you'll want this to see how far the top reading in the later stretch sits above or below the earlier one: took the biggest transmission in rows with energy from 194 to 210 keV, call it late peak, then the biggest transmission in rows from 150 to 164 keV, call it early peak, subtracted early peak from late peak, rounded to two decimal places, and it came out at 0.06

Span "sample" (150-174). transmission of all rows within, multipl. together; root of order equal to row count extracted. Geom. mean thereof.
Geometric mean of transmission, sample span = 1.16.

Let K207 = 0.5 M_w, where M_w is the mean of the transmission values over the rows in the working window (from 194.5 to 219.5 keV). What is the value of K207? 0.72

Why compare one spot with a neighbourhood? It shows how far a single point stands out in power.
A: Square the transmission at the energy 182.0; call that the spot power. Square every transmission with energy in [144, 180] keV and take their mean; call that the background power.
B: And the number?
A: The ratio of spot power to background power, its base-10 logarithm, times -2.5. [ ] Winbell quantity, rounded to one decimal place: -0.1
